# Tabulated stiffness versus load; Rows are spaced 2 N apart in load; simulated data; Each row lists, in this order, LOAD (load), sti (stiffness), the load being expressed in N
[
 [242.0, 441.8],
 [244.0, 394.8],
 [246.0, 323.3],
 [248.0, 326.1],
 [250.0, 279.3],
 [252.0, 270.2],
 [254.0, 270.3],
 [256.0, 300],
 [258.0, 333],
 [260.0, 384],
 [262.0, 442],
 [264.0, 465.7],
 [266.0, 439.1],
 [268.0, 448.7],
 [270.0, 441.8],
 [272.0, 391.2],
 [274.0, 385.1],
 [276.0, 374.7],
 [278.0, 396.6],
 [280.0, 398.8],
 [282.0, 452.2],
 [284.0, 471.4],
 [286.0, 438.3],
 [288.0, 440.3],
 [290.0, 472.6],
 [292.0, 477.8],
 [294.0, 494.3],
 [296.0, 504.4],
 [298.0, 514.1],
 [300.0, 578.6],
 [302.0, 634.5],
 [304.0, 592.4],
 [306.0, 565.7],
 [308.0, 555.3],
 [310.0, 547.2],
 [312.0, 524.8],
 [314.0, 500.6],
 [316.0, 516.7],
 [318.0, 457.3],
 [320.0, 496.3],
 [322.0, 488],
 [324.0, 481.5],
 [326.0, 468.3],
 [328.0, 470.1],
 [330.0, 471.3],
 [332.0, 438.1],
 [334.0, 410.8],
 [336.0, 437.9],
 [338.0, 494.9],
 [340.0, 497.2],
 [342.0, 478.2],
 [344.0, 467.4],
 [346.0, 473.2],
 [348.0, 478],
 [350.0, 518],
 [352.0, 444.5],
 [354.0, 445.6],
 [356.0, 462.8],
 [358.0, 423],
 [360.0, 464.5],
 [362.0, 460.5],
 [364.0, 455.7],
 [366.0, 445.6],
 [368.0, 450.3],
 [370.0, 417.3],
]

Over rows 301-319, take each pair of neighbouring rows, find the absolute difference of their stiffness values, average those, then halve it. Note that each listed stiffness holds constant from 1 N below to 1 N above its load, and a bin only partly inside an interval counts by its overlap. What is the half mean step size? 13.1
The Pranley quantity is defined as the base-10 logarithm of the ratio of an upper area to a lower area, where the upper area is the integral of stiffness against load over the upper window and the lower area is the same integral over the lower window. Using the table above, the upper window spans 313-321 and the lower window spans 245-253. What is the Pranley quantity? 0.22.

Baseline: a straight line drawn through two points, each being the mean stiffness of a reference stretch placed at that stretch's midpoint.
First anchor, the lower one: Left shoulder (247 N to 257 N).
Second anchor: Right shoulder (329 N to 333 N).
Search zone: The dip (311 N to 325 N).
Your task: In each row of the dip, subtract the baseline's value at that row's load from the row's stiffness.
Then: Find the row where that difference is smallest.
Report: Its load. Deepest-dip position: 318.0 N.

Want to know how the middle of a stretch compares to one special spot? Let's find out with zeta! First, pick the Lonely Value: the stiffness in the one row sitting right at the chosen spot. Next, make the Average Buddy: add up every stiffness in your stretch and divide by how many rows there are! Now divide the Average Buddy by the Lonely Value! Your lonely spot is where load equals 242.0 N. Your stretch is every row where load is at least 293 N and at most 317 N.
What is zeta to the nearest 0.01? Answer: 1.23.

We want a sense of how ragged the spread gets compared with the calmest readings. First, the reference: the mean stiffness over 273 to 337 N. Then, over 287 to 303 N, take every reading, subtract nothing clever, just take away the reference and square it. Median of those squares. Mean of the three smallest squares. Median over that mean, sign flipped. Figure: -8.1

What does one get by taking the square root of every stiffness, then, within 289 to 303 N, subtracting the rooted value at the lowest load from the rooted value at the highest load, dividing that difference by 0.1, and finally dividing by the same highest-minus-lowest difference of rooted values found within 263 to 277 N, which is -16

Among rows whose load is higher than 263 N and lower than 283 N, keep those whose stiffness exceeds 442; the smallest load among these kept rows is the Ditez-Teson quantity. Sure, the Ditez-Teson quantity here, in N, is 264.0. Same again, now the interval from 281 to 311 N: 282.0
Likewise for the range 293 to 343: 294.0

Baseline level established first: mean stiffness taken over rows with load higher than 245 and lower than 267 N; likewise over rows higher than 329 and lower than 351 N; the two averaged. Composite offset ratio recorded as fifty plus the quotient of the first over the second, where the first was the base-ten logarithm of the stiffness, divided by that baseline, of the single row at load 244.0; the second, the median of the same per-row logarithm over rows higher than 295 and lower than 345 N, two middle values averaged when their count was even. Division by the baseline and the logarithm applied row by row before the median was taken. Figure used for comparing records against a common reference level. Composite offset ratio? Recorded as 49.8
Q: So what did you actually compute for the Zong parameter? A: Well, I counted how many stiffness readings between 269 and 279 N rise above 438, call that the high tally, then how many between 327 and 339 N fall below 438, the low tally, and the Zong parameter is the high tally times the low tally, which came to 2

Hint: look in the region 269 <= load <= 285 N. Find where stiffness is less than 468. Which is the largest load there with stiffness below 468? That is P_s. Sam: 282.0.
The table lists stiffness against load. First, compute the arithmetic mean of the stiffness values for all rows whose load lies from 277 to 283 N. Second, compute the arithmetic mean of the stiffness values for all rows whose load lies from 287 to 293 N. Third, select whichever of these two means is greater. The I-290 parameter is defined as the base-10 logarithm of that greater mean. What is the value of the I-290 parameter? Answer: 2.67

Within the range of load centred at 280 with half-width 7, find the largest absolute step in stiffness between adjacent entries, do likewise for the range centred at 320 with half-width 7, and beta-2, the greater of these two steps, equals 59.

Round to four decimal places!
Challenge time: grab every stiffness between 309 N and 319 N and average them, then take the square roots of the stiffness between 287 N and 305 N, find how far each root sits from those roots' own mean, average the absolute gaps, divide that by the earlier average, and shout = 0.0022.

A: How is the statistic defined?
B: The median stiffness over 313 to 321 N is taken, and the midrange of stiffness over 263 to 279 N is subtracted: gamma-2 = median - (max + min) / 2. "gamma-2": 78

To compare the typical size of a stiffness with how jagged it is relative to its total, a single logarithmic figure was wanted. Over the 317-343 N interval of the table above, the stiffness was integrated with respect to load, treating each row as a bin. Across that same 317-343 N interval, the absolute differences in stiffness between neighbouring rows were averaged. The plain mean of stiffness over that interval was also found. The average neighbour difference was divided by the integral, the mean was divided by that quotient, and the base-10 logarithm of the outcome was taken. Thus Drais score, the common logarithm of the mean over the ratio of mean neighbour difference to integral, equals 5.46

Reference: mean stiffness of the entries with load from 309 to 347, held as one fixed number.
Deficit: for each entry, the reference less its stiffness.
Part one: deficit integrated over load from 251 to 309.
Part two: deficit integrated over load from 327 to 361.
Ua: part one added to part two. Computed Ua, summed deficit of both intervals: 2542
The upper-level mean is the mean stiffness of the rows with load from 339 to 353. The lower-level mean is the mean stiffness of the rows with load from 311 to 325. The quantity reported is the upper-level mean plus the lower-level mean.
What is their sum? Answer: 975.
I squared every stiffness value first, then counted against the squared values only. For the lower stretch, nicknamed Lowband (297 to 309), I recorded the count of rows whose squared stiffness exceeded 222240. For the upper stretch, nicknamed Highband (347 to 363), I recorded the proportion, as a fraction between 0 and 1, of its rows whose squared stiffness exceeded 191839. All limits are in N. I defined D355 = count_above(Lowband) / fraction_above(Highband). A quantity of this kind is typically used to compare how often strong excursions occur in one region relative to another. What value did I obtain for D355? 7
